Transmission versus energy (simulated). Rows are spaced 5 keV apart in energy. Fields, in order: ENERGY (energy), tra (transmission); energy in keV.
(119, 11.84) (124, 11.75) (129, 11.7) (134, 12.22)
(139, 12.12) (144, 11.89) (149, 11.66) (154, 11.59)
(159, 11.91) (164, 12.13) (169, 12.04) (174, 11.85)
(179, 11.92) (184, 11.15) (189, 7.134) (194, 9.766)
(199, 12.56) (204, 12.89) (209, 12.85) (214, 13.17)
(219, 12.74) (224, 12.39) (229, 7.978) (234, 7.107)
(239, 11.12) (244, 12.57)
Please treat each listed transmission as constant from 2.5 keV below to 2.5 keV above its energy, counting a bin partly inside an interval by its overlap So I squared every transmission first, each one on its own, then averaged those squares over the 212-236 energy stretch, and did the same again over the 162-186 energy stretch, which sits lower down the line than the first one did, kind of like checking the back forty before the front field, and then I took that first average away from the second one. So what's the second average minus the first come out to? 19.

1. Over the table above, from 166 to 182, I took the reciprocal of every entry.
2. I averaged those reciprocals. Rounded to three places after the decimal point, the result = 0.084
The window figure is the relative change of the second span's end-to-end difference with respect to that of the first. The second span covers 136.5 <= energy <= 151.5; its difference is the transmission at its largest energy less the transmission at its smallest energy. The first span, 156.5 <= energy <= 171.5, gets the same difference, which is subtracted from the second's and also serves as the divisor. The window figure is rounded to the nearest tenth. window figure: -4.5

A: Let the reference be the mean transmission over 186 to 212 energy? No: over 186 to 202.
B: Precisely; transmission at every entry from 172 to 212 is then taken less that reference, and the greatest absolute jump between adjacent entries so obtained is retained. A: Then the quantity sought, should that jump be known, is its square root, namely 2.0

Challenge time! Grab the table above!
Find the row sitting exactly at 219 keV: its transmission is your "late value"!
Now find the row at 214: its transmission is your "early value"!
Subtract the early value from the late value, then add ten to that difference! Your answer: 10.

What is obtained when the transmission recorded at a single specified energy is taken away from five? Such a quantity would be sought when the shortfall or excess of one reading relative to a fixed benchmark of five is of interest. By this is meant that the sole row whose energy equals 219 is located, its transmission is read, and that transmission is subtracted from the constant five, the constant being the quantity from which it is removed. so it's -7.7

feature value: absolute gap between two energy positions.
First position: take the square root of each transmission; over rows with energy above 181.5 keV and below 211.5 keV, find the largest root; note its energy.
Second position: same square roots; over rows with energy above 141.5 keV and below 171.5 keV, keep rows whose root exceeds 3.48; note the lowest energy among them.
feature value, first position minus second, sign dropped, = 40 keV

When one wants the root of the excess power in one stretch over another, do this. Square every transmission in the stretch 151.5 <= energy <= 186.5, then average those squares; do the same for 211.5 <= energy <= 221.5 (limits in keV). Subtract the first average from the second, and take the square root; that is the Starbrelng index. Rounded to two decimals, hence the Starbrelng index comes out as 5.35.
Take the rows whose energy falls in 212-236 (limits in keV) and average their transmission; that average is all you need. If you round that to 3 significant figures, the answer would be 10.7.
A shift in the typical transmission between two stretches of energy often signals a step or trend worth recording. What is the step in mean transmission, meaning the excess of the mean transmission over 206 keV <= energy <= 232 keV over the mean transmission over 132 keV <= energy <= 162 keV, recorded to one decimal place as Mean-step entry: -0.1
